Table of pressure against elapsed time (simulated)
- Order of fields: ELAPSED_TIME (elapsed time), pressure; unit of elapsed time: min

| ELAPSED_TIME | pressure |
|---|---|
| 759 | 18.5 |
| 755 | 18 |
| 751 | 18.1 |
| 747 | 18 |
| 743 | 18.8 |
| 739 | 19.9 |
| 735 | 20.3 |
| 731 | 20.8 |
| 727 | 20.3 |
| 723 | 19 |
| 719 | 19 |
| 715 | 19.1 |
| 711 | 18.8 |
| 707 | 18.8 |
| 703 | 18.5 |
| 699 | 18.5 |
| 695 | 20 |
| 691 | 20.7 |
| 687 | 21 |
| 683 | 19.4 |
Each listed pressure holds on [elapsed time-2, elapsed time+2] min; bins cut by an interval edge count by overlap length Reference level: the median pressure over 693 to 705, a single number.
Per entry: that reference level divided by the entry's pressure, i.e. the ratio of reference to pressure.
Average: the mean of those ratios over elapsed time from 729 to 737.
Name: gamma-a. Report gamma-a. 0.90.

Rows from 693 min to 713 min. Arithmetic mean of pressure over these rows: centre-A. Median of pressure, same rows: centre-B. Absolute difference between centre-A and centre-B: 0.120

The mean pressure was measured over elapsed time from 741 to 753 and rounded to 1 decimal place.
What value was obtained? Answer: 18.3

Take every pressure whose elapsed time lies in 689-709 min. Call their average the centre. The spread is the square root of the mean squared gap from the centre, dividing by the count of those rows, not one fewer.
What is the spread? 0.89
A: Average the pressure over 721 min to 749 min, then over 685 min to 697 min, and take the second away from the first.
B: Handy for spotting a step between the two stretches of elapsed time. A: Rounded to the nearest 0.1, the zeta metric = -1.0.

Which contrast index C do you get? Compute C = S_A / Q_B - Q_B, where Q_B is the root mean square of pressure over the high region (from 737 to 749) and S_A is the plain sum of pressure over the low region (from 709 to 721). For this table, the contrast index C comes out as -15.9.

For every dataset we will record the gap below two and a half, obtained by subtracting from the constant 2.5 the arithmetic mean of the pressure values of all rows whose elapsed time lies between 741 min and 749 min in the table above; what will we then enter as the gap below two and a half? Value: -15.9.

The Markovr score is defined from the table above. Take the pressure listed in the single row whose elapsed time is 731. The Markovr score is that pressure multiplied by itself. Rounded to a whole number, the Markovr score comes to 433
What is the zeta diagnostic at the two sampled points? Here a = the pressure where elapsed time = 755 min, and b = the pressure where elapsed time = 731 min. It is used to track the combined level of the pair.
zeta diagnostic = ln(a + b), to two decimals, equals 3.66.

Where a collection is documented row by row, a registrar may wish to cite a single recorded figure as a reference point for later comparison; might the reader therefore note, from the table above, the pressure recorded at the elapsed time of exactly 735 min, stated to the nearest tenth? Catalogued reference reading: 20.3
